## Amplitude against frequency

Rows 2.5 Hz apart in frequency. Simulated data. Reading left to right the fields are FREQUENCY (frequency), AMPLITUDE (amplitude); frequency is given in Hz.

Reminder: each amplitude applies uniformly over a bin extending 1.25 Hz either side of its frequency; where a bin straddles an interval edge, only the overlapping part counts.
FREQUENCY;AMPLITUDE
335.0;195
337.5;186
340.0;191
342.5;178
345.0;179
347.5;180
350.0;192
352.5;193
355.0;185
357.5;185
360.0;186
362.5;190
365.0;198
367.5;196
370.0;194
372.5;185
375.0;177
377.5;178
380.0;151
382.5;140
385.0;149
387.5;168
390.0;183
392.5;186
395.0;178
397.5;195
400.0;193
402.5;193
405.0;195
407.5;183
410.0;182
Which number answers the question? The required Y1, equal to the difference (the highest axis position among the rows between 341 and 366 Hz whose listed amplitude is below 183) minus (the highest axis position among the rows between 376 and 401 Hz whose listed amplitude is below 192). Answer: -47.5 Hz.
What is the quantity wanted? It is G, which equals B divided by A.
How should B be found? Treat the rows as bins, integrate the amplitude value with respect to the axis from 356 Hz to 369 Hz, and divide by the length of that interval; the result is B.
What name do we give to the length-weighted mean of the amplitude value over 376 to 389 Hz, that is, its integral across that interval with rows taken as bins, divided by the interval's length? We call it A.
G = 1.21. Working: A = 158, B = 191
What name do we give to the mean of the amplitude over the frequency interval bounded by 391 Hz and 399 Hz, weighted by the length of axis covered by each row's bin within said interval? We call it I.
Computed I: 186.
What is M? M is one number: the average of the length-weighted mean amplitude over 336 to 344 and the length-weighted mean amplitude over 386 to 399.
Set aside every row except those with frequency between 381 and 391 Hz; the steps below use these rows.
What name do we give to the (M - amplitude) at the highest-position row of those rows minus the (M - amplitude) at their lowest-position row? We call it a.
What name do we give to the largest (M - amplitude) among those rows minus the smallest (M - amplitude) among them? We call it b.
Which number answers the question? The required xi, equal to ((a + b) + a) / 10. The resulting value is -4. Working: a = -43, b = 43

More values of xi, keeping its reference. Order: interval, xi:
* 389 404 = 0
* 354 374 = 1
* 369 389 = 11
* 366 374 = 3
